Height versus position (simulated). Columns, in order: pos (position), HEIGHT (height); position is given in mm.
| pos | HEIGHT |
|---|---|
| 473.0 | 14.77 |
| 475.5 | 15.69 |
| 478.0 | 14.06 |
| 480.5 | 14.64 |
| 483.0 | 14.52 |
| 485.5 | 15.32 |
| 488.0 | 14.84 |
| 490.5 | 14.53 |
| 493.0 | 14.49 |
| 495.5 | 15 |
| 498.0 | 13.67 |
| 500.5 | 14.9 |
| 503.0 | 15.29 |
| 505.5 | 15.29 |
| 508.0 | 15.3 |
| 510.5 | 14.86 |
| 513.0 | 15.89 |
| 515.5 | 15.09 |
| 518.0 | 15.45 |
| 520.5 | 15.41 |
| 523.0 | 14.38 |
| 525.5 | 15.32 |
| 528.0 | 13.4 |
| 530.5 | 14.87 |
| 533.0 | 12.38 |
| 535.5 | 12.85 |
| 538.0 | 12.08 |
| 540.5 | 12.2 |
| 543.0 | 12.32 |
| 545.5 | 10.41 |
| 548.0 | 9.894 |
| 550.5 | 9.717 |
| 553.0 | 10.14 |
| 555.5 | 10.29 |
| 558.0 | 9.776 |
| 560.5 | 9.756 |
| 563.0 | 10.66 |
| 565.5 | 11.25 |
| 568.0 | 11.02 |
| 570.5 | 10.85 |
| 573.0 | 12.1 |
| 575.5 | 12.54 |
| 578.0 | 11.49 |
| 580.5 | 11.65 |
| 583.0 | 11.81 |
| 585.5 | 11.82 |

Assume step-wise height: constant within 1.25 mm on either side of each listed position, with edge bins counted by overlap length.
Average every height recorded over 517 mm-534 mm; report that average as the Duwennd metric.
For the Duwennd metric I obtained 14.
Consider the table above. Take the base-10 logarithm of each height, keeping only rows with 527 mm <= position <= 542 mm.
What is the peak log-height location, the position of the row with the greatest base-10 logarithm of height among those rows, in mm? 530.5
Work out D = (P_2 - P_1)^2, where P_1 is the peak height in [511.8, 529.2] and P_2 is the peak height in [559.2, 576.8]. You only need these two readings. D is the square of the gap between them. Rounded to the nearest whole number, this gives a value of 11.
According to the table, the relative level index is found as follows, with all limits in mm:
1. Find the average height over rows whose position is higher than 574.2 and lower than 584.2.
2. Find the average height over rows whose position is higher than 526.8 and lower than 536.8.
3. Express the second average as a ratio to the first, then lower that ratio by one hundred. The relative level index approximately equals -98.9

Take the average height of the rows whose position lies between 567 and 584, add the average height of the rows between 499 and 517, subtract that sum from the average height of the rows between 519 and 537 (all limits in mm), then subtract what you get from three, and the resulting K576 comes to 15.8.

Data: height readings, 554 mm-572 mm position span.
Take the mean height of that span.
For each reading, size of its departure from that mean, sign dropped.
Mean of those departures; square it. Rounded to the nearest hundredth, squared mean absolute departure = 0.24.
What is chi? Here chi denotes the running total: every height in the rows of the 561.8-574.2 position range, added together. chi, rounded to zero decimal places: 56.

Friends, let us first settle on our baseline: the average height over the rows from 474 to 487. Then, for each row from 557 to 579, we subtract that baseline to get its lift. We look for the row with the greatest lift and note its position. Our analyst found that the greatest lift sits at 575.5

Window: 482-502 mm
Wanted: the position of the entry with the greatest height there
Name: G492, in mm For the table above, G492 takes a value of 485.5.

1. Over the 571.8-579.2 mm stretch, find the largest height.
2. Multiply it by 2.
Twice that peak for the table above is 25.1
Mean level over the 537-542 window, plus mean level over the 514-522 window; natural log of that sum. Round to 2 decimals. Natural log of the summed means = 3.31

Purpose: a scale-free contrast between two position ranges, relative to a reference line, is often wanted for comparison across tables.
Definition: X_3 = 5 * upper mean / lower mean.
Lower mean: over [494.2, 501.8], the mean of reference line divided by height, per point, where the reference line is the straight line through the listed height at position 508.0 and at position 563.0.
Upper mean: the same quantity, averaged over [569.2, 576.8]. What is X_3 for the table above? 3.7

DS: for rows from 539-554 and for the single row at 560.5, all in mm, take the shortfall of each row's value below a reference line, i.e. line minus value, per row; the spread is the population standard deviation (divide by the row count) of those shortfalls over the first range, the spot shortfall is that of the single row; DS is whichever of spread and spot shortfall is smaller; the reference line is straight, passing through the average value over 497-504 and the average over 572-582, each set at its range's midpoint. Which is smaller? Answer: 0.94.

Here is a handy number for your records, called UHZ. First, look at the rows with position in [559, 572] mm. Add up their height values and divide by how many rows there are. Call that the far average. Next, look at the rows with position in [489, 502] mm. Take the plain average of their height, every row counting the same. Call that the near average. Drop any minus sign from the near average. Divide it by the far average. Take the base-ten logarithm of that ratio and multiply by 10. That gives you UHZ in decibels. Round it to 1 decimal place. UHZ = 1.3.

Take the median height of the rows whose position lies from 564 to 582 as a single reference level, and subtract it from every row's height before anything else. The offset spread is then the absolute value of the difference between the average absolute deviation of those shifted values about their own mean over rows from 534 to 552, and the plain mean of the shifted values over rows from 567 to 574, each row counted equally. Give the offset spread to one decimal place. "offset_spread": 1.3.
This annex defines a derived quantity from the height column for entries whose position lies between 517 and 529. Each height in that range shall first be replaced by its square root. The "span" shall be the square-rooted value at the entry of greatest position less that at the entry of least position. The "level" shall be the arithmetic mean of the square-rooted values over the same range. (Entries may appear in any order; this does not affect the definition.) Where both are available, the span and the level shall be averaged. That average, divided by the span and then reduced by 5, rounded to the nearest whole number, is -12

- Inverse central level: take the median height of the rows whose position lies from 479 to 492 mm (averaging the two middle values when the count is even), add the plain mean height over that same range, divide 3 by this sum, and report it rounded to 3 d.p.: 0.102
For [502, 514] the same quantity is 0.098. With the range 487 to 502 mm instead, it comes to 0.103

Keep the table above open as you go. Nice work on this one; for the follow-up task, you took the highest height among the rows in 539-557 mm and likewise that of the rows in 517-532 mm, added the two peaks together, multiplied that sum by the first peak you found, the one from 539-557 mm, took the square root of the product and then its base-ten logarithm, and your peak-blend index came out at 1.27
